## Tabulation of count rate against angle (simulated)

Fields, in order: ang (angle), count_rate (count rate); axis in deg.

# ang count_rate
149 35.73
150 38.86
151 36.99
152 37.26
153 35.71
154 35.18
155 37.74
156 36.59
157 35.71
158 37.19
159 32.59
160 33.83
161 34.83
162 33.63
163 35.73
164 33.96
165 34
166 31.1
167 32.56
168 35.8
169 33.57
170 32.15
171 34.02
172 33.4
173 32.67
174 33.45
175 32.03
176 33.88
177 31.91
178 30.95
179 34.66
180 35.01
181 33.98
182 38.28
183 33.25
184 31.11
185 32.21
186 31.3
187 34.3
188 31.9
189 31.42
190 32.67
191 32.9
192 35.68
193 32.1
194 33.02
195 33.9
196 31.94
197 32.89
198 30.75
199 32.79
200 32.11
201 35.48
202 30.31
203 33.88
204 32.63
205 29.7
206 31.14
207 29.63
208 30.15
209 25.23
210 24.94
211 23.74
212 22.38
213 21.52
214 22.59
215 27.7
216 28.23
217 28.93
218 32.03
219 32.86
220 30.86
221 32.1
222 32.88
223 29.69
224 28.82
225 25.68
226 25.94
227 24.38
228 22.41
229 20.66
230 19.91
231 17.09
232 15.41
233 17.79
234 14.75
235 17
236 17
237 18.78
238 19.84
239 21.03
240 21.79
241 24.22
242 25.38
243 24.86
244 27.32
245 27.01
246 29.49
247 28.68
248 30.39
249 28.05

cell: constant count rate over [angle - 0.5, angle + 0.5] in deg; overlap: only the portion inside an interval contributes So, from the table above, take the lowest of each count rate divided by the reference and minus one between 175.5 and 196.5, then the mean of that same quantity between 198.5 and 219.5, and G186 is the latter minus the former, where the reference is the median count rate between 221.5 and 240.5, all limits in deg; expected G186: -0.10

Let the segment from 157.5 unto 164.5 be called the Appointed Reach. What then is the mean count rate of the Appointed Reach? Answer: 34.5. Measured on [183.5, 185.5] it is 31.7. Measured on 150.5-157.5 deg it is 36.5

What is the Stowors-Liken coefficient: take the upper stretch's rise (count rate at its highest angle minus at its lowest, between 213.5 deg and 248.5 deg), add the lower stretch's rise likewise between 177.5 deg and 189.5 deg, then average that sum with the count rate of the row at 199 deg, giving 20.5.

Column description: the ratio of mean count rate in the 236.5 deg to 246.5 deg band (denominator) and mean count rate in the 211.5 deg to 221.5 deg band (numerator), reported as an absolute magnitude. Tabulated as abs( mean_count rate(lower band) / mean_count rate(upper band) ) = 1.16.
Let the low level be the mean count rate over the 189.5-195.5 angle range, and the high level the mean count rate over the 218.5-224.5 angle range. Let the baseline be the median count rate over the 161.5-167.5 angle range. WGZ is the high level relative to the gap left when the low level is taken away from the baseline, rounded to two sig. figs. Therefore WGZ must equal 75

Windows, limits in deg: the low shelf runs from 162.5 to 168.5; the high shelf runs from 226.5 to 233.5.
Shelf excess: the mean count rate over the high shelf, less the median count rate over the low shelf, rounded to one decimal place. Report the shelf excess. -14.3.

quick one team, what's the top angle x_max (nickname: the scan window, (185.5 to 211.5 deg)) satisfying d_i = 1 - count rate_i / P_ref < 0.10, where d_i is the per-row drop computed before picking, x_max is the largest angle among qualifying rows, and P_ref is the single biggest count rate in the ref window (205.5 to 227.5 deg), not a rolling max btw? 208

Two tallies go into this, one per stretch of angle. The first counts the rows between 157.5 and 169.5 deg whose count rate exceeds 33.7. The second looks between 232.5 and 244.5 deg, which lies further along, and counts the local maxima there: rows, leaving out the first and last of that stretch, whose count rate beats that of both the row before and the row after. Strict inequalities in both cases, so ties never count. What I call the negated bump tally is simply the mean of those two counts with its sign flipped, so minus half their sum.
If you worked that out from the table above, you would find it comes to -4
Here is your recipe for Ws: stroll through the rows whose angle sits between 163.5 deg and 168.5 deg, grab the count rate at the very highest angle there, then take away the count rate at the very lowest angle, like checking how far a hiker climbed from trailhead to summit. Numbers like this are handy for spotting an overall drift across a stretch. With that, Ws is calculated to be 2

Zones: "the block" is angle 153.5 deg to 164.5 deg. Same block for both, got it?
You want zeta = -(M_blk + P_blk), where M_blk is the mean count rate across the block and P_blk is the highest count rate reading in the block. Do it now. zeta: -73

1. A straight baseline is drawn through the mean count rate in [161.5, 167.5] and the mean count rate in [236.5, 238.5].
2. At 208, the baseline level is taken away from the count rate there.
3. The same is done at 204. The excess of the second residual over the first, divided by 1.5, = 1.1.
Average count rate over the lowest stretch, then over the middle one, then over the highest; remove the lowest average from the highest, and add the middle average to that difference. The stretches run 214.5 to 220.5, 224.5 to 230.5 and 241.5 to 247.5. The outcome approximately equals 20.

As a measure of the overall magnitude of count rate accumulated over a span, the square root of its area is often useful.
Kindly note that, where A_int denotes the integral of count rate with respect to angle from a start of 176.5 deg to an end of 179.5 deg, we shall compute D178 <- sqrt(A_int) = 9.9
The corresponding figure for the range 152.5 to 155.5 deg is 10.4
